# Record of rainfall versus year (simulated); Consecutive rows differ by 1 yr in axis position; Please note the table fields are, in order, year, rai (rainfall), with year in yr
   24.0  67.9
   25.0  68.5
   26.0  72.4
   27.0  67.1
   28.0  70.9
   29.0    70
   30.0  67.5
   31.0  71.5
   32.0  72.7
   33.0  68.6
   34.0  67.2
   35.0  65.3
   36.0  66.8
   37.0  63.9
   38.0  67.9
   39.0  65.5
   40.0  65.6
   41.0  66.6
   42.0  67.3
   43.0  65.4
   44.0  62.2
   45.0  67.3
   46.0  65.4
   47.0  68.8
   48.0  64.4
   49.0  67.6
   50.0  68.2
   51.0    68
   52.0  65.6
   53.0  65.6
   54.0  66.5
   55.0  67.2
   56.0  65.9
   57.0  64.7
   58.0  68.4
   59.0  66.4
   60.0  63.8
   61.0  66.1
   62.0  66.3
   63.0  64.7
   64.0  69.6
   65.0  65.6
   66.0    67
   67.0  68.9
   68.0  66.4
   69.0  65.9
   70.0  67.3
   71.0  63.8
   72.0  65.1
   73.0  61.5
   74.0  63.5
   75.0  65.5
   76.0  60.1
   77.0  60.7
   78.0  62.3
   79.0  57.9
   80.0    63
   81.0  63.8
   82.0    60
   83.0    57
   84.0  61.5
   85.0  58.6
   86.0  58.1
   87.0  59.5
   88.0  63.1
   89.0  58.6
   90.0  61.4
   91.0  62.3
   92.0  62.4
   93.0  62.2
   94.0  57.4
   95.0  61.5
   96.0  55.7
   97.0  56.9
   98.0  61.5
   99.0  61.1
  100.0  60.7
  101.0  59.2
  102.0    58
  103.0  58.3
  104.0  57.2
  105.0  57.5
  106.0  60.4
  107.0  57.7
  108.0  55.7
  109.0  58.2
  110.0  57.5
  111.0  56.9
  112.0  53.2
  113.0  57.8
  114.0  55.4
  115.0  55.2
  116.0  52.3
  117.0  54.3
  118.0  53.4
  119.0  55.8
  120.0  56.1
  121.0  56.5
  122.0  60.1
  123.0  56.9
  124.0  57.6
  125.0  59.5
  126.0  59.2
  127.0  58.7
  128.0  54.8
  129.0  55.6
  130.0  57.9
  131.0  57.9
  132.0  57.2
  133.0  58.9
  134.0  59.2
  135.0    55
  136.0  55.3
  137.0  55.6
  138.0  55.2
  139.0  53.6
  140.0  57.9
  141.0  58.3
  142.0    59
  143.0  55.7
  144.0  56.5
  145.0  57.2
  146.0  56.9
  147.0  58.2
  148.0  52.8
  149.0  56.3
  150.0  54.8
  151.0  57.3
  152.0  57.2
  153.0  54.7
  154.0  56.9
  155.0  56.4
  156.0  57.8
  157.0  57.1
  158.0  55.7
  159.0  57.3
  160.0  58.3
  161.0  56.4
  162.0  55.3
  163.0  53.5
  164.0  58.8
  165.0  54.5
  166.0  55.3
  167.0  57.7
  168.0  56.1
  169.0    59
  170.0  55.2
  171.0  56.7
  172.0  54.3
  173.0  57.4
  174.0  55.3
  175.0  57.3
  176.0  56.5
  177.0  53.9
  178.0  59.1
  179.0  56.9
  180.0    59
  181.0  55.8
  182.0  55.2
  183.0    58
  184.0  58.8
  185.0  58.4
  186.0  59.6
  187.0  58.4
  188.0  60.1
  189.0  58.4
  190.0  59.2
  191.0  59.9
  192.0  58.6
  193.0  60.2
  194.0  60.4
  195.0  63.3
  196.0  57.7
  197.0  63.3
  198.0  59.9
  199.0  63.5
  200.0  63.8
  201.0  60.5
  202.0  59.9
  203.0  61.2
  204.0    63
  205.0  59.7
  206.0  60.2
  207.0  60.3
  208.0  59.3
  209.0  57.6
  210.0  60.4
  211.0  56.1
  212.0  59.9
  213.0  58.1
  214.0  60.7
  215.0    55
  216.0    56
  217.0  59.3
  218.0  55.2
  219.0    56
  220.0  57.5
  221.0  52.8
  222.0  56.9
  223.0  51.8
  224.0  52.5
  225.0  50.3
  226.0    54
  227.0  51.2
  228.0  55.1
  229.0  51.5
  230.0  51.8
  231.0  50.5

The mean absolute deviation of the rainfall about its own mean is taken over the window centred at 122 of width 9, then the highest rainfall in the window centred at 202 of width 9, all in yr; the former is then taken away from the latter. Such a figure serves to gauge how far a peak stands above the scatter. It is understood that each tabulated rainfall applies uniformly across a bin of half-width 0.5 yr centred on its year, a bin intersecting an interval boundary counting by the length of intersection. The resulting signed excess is 62.1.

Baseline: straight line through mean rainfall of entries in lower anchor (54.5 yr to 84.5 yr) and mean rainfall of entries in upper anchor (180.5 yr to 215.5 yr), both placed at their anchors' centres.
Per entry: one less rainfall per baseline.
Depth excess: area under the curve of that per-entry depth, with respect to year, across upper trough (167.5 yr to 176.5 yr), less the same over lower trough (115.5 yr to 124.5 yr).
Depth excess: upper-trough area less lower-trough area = -0.34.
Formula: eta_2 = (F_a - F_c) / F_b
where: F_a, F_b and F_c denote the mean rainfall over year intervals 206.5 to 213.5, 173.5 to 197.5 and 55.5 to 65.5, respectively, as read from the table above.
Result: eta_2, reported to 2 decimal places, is -0.13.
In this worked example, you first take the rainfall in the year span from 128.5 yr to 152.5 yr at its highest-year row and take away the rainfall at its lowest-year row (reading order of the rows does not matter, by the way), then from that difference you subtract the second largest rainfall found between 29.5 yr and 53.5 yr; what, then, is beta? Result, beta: -69.9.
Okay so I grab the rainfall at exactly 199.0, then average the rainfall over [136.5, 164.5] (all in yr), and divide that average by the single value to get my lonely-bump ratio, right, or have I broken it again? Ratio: 0.89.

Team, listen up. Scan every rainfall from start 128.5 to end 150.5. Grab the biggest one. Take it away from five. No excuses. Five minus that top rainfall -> -54.2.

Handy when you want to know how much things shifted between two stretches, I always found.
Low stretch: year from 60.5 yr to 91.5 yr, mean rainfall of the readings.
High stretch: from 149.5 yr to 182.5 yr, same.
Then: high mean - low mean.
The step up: -6.6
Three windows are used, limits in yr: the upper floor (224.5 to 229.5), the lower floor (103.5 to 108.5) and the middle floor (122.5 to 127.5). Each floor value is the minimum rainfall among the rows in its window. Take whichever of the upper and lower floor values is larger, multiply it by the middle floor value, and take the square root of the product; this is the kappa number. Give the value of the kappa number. 56.3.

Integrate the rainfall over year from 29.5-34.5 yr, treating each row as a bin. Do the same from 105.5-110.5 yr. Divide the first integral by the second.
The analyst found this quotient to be 1.20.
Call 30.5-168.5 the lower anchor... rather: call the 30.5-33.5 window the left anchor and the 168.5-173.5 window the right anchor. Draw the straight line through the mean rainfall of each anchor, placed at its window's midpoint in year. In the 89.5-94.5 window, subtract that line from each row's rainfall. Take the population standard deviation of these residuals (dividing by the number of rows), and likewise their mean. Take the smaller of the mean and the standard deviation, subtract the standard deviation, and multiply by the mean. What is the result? 19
